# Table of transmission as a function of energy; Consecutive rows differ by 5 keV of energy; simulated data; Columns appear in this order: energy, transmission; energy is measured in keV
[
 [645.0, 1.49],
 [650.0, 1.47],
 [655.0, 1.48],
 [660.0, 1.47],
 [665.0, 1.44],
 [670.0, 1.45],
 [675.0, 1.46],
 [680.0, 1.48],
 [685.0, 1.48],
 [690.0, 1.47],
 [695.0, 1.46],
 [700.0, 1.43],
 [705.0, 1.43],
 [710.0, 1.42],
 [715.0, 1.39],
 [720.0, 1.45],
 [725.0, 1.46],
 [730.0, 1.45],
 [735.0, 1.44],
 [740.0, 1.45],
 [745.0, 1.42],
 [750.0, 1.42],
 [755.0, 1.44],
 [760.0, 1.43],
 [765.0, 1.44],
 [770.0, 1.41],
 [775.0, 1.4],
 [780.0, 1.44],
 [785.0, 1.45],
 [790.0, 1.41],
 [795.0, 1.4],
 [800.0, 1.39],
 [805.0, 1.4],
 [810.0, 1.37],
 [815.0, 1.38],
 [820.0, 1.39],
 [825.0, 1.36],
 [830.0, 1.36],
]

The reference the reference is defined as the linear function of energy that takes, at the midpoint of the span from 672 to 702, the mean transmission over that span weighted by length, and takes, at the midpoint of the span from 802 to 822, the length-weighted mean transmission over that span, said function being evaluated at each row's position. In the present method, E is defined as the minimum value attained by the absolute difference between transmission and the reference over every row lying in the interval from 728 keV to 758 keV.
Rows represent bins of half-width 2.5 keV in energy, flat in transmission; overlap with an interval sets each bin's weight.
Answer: 0.0040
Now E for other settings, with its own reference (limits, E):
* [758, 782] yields 0.0014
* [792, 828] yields 0.0026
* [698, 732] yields 0.0071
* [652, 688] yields 0.0038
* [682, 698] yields 0.0014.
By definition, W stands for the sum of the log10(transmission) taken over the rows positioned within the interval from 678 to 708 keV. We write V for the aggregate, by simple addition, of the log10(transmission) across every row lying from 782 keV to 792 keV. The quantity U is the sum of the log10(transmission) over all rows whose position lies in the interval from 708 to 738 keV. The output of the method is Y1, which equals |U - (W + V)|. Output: 0.35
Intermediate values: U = 0.94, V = 0.31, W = 1.0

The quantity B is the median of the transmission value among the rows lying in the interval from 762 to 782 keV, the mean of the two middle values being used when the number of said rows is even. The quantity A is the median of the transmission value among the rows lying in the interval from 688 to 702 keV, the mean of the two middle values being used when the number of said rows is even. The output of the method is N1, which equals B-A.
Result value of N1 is -0.035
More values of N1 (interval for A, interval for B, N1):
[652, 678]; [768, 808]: -0.055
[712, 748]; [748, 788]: -0.015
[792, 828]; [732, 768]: 0.050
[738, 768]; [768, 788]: -0.010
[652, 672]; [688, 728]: -0.020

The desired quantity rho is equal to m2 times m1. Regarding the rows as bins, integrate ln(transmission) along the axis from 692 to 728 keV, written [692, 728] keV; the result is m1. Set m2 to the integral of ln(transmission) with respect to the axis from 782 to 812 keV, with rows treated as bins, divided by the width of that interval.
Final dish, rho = 4.4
